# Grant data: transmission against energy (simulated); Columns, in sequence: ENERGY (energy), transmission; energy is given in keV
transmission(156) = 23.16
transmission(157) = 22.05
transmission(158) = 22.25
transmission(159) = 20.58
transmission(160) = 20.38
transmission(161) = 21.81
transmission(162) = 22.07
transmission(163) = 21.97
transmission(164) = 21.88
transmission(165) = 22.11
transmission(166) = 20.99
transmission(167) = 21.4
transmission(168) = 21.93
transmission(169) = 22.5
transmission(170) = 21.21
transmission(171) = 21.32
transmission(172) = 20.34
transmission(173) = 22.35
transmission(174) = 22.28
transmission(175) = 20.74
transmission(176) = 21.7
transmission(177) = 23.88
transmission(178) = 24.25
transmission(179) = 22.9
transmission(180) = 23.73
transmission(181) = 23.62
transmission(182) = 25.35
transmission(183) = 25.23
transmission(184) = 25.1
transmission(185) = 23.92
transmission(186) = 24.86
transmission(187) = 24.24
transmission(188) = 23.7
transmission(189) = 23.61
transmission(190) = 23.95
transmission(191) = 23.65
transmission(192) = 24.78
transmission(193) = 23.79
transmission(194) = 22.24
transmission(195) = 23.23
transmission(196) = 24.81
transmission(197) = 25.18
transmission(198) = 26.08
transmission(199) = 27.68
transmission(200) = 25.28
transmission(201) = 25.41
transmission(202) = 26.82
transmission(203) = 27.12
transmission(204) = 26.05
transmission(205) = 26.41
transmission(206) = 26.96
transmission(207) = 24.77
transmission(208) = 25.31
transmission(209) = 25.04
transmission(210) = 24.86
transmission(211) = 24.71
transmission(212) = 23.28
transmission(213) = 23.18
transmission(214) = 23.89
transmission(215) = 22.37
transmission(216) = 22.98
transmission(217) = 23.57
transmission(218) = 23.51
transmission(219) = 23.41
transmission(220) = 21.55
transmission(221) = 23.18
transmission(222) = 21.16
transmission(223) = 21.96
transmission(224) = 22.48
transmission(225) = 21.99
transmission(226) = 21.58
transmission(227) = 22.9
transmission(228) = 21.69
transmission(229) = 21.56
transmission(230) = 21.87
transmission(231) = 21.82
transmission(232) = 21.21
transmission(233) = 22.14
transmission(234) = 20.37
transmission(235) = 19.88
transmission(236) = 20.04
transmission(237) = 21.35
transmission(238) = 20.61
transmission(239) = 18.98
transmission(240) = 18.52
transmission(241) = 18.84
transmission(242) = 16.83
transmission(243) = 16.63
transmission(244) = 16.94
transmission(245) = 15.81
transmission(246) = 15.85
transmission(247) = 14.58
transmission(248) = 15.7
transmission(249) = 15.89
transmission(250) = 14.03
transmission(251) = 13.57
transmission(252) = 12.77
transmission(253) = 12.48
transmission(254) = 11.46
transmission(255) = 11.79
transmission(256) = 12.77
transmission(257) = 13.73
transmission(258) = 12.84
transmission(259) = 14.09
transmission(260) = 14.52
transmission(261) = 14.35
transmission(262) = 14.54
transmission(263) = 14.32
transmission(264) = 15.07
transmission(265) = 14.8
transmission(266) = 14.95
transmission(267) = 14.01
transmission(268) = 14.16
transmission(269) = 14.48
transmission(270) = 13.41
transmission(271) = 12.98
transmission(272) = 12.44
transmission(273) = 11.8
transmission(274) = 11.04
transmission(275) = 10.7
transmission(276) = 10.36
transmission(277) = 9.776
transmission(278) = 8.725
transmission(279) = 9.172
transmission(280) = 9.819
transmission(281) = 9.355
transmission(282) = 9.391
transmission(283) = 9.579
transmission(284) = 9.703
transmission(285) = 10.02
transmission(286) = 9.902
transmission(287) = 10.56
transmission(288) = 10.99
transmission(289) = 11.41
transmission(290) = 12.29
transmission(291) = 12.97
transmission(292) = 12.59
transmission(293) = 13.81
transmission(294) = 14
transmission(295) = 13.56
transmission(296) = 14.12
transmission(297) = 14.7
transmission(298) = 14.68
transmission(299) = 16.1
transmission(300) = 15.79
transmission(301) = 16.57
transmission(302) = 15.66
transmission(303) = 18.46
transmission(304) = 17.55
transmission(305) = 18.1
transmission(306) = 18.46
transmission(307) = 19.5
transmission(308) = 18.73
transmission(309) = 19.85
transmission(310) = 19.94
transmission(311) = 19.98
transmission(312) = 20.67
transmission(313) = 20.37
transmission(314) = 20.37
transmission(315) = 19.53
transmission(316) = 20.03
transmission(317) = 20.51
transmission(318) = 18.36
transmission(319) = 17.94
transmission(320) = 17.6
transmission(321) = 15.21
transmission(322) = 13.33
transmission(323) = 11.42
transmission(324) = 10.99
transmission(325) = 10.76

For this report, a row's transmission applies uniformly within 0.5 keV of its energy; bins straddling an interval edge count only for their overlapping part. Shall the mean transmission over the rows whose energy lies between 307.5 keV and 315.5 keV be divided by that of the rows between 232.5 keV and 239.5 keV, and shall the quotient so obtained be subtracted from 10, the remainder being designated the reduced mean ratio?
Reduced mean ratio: 9.0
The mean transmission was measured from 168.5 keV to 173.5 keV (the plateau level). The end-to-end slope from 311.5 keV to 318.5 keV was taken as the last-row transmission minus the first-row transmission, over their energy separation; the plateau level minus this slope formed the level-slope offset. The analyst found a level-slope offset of 22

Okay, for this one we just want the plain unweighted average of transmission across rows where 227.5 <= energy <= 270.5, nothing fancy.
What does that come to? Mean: 16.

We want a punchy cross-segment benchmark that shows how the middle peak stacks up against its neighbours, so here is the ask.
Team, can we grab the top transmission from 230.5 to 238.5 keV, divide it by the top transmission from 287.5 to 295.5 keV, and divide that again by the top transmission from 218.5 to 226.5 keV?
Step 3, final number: 0.068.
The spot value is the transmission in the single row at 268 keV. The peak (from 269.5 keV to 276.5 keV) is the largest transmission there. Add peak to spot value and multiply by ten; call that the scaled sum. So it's 276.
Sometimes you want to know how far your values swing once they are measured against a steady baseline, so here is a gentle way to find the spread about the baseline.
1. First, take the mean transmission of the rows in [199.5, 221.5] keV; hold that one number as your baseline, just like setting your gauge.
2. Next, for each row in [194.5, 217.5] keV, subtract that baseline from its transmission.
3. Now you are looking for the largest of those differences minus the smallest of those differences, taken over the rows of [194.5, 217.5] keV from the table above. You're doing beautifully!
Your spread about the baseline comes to 5.3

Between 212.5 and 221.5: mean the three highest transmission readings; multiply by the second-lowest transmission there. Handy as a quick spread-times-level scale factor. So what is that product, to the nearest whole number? 529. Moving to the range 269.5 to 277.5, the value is 134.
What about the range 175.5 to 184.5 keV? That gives 578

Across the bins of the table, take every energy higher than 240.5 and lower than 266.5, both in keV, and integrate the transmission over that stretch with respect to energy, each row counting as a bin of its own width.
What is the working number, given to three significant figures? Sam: 379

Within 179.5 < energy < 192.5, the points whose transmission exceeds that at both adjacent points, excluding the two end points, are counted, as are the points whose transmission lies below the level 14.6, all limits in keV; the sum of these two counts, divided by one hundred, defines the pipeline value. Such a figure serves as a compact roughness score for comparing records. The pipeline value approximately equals 0.030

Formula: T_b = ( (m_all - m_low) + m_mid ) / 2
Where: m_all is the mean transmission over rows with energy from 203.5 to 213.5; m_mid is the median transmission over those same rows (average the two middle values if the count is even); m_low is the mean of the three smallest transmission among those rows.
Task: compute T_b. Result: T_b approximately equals 13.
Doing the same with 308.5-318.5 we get 10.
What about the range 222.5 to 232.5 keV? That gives 11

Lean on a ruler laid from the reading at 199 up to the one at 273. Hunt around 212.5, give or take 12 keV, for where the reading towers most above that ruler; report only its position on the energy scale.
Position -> 206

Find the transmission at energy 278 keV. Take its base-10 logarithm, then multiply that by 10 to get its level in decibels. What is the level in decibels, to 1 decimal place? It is 9.4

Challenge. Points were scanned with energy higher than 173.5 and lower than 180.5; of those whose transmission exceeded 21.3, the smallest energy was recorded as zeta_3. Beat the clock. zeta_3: 174 keV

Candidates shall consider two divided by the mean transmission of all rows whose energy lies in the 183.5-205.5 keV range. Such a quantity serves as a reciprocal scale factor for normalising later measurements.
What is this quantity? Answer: 0.080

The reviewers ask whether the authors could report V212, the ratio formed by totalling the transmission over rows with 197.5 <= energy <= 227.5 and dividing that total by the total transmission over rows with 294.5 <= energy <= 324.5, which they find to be 1.40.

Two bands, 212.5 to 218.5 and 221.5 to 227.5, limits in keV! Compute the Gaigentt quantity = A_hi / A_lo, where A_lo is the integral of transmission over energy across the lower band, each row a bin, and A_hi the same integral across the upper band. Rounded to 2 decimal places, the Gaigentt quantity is 0.95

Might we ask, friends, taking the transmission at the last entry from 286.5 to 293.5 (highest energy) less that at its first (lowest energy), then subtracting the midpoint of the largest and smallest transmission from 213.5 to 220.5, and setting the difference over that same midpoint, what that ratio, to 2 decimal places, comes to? -0.86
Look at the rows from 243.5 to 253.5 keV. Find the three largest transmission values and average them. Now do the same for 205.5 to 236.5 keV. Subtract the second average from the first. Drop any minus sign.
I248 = 9.5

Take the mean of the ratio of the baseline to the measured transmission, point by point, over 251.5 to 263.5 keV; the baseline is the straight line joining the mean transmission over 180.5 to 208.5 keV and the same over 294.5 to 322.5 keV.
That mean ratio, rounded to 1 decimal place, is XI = 1.6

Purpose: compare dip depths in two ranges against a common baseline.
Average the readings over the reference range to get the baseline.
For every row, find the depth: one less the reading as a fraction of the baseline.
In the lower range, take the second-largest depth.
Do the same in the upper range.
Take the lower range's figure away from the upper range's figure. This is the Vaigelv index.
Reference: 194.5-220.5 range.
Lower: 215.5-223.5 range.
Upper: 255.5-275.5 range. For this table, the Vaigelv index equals 0.42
